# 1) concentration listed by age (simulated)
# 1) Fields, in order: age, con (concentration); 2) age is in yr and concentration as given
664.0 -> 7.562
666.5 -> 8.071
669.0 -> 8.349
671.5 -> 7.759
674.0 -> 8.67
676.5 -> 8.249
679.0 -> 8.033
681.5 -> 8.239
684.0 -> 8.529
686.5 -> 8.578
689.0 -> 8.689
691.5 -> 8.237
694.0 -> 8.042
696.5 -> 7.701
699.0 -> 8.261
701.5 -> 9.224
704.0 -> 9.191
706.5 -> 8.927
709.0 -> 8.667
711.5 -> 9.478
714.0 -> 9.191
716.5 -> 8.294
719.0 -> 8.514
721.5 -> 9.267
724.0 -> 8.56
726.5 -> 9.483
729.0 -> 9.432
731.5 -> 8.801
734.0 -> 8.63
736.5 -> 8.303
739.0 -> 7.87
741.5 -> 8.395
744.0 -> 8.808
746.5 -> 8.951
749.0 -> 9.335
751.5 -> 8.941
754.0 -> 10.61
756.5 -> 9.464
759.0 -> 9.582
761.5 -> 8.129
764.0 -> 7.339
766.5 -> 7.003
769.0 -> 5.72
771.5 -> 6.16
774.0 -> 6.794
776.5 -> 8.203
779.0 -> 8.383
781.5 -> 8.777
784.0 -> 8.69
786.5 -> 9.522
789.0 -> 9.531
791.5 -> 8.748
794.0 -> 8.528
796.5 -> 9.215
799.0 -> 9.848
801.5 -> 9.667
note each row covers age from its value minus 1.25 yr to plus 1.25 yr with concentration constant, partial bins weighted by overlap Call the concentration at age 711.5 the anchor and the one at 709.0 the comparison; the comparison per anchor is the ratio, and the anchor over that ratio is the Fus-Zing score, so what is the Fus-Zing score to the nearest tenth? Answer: 10.4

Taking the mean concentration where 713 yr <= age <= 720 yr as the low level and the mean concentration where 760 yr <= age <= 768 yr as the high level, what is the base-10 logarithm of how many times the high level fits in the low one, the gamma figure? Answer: 0.06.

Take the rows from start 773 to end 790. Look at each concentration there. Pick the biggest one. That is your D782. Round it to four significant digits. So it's 9.531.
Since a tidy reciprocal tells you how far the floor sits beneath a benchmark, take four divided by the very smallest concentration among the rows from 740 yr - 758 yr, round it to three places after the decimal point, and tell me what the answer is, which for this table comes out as 0.476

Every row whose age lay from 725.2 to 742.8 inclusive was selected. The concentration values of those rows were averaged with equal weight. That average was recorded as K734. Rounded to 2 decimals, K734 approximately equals 8.70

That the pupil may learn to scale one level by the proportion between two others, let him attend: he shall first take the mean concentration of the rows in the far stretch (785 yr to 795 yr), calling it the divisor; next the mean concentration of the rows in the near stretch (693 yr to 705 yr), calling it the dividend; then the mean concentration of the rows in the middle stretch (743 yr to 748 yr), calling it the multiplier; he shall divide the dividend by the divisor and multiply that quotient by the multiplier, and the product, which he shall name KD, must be 8.3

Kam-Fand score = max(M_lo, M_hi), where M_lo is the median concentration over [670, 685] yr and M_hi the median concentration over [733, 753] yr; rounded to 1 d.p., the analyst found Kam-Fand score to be 8.7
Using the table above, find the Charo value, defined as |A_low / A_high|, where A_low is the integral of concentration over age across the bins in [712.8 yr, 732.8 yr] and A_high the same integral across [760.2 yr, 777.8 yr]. 1.4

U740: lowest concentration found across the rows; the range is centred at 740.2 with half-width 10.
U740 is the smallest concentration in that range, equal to 7.87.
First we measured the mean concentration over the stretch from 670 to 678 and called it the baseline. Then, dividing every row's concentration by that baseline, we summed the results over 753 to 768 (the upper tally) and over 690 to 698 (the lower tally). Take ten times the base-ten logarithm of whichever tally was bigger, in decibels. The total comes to 8.0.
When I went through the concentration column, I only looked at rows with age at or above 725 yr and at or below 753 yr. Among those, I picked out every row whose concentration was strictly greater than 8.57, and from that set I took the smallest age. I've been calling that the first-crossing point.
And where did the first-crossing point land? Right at 726.5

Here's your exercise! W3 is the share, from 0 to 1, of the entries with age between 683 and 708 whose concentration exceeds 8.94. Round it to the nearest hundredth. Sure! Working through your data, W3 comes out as 0.20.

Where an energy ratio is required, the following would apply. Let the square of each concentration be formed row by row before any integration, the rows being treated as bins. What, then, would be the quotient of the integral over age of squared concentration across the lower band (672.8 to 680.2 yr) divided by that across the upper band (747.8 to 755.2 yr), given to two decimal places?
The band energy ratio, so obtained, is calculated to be 0.74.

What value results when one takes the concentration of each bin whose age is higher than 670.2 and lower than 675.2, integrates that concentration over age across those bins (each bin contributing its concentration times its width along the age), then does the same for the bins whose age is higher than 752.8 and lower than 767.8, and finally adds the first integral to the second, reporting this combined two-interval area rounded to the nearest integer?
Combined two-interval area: 171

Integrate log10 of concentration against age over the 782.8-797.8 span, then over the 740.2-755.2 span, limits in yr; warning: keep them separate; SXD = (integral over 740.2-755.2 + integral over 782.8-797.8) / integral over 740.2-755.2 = 1.99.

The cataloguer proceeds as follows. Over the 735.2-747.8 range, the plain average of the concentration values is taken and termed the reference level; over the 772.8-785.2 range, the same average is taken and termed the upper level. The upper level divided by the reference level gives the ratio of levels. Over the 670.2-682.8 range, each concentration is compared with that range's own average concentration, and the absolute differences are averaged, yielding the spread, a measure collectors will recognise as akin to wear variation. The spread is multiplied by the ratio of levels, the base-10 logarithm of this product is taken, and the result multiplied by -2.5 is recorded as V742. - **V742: 1.6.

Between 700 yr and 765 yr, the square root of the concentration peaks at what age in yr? 754.0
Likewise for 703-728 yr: 726.5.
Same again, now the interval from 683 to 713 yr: 711.5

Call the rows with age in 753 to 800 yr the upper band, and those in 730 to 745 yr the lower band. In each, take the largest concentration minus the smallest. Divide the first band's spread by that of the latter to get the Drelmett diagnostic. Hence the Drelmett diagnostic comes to 5.2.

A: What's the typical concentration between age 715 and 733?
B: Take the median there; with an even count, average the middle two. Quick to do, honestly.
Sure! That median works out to 8.80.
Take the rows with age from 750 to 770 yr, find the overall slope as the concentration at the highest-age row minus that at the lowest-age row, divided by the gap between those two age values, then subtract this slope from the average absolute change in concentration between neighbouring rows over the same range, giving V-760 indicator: 1.2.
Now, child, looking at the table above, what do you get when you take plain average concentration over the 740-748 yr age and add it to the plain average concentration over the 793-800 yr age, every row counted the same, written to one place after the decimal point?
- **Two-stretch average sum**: 17.9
